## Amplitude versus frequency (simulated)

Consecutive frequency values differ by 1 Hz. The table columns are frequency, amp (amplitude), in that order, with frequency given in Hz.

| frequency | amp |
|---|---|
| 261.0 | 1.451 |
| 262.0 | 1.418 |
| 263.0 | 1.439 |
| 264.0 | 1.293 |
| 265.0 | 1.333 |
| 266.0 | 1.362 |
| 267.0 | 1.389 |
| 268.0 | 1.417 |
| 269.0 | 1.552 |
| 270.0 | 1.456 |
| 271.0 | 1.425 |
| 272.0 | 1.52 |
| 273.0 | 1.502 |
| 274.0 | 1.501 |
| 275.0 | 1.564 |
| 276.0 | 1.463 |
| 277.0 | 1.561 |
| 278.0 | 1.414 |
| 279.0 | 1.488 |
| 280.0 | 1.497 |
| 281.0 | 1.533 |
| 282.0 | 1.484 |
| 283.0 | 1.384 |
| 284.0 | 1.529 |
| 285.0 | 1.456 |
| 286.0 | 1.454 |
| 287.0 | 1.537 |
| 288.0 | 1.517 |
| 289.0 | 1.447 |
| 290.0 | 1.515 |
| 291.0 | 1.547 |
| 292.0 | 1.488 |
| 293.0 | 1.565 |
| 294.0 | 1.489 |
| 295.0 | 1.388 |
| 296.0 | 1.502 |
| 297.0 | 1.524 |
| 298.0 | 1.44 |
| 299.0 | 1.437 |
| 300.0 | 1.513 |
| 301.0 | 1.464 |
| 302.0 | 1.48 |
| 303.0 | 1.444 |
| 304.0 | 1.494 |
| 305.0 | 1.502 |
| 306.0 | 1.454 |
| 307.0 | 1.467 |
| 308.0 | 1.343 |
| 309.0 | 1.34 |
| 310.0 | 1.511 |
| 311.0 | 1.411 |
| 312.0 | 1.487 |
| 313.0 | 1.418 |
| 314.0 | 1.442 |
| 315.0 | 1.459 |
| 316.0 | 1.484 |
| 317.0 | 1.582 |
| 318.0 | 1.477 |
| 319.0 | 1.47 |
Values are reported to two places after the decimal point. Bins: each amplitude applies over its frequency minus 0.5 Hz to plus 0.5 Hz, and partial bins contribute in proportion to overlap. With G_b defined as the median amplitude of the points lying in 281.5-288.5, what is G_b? 1.48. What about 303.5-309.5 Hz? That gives 1.46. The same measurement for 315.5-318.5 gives 1.48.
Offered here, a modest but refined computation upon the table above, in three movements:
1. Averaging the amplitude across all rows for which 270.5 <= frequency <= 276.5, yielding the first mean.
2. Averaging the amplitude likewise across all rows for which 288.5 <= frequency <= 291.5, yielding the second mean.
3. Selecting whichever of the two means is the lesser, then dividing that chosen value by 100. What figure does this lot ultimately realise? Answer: 0.0150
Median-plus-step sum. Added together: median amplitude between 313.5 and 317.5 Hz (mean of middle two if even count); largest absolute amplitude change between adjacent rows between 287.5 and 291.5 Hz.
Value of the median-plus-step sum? 1.54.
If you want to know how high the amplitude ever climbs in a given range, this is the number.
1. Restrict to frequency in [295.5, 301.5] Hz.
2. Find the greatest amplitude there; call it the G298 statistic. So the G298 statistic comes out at 1.524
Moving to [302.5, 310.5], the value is 1.511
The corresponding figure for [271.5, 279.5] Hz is 1.564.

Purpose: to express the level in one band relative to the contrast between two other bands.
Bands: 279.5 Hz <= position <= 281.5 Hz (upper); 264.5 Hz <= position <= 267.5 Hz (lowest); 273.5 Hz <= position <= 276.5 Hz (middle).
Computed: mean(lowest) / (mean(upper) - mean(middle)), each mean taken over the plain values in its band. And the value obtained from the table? 240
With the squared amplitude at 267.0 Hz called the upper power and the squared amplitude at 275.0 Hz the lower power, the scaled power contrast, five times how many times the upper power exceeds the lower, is 3.9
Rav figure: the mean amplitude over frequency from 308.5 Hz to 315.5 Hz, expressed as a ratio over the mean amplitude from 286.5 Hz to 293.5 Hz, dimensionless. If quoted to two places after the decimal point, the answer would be 0.95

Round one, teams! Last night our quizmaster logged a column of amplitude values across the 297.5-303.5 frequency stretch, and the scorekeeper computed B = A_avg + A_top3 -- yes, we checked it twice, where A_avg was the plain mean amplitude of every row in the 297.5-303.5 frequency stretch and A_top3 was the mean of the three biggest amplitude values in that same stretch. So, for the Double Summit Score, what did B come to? 2.95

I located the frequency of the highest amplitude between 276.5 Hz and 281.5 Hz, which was 277.0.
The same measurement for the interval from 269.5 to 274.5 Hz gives 272.0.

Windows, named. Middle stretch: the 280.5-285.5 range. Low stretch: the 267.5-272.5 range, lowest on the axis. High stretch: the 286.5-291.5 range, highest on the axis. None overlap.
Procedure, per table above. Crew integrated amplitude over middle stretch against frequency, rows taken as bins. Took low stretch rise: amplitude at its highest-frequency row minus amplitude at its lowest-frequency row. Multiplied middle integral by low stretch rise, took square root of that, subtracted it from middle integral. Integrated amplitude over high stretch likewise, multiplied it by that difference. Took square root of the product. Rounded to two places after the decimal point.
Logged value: 7.02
